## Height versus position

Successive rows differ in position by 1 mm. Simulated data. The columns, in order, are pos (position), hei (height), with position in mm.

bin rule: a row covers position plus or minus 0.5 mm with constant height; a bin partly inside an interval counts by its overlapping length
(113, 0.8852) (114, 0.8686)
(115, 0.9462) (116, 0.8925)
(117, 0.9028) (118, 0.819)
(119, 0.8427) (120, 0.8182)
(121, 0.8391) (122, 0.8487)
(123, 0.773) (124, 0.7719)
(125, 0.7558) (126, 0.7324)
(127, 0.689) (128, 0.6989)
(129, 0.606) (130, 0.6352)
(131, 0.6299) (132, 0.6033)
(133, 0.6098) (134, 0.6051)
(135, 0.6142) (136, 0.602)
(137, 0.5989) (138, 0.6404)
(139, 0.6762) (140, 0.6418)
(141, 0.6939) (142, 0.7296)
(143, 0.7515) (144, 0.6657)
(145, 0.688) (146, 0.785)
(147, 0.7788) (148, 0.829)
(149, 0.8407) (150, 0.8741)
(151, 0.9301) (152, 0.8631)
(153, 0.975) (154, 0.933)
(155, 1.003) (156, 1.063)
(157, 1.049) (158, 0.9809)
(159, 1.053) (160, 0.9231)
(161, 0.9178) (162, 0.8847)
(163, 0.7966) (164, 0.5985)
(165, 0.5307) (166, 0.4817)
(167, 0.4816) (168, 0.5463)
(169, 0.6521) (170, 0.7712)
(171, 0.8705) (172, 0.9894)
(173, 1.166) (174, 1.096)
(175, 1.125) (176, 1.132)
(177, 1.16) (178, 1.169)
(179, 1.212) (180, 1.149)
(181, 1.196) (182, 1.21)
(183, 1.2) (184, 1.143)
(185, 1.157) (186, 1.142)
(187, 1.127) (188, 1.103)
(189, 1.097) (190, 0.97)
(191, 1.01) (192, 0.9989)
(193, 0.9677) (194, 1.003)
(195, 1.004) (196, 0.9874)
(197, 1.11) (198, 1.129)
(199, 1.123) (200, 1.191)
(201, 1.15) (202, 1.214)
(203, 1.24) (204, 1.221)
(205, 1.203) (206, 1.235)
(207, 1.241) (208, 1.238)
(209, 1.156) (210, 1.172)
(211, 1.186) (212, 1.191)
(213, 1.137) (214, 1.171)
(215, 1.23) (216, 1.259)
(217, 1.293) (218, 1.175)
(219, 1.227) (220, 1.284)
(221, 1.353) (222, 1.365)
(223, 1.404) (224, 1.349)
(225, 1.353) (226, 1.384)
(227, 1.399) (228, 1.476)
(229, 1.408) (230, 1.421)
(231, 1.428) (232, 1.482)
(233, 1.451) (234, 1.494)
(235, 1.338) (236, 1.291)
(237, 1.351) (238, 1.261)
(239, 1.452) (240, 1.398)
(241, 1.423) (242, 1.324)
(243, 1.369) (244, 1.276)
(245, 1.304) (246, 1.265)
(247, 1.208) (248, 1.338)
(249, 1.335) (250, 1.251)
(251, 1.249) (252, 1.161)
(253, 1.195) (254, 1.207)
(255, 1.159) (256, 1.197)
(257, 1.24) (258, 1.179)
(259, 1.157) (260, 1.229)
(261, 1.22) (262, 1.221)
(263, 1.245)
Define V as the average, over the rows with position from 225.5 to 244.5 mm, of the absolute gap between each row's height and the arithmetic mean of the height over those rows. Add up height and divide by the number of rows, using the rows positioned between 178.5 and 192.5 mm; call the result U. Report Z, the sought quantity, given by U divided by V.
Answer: 20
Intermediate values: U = 1.1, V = 0.06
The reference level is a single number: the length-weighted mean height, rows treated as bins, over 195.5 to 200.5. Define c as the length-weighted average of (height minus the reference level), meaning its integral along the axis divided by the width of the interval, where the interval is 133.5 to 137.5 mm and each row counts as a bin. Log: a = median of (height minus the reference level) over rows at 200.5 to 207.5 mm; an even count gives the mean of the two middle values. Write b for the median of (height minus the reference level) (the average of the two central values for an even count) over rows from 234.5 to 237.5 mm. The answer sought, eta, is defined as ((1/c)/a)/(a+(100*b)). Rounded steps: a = 0.1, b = 0.2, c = -0.5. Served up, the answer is -0.8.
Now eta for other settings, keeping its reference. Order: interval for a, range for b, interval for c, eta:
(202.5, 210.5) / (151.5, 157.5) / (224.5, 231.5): -2.3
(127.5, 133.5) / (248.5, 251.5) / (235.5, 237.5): -0.7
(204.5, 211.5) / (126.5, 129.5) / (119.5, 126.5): 0.8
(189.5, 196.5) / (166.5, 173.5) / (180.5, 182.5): 2.9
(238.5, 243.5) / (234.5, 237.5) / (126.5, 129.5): -0.3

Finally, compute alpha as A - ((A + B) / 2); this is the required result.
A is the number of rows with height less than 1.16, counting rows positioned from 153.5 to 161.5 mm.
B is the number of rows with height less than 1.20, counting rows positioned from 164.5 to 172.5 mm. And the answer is 0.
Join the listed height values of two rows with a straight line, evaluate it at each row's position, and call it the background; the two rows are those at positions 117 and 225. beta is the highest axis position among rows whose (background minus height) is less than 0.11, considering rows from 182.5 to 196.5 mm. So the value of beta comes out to 189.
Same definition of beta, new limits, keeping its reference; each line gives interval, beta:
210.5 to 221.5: 221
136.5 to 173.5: 173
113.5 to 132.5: 122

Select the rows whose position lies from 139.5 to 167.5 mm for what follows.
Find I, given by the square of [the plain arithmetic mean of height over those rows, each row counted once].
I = 0.7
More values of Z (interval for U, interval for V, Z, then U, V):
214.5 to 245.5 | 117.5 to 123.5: 68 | 1.4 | 0.02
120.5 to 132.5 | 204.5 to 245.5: 8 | 0.7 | 0.09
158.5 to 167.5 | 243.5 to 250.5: 20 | 0.7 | 0.04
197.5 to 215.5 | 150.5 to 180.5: 7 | 1.2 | 0.17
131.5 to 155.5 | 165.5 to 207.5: 5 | 0.7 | 0.15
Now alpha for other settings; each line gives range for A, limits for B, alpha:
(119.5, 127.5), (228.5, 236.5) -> 4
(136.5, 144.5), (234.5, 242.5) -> 4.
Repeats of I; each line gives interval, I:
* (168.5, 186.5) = 1.2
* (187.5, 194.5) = 1.0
